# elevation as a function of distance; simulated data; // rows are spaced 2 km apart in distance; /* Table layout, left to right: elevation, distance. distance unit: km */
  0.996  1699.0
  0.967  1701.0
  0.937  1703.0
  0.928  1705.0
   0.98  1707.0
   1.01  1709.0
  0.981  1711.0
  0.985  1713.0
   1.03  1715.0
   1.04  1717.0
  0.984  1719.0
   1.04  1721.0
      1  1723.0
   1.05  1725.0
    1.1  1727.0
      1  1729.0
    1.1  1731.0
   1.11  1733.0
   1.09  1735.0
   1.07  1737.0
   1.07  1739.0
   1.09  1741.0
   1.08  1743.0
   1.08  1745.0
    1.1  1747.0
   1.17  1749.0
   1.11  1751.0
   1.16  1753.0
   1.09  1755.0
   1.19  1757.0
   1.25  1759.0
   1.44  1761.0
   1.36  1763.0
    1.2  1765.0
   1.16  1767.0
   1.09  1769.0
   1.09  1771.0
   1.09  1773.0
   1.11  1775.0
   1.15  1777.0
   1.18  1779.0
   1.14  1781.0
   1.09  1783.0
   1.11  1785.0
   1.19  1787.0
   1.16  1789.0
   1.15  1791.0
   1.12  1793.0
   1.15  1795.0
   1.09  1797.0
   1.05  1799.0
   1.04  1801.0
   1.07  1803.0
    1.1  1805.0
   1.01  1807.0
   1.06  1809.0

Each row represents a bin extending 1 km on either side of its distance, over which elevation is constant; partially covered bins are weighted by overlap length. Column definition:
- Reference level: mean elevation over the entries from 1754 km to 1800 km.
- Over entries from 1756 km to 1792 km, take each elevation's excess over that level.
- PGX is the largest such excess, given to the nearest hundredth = 0.28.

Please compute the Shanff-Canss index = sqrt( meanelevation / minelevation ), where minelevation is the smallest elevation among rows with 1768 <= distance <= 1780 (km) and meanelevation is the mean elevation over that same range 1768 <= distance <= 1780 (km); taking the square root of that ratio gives 1.01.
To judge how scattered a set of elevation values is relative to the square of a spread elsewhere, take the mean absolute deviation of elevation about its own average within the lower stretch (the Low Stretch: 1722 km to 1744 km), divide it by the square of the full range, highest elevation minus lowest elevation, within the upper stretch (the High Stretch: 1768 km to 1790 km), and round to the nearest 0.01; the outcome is 2.86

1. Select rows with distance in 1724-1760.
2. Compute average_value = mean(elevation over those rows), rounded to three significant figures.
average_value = 1.11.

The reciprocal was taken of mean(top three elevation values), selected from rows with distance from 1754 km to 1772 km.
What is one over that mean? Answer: 0.741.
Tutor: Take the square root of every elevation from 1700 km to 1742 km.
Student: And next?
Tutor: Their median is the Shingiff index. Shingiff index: 1.015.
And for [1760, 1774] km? 1.077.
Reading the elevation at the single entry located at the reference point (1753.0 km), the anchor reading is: 1.16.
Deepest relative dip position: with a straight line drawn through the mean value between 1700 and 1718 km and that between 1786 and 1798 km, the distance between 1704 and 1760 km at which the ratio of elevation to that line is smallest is 1705.0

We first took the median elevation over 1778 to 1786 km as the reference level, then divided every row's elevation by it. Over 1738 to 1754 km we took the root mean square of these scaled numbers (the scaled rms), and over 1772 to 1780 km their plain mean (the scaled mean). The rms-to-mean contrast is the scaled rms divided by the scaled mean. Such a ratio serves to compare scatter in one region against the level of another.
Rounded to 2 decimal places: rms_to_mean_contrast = 0.98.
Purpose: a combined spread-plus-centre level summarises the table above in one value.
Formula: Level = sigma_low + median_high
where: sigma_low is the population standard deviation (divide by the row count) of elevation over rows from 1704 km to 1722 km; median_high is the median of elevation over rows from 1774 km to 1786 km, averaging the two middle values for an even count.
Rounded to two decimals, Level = 1.16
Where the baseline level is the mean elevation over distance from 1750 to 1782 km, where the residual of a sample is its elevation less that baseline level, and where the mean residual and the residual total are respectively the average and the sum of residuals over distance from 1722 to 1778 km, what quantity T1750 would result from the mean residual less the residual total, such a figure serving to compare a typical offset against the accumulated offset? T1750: 1.27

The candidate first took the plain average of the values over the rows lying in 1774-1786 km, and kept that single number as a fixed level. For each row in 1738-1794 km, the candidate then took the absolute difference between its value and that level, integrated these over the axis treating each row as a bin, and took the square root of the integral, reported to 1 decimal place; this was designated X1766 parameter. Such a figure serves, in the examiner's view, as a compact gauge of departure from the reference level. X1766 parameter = 1.8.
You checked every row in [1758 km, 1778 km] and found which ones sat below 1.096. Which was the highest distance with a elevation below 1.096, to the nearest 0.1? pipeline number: 1773.0 km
